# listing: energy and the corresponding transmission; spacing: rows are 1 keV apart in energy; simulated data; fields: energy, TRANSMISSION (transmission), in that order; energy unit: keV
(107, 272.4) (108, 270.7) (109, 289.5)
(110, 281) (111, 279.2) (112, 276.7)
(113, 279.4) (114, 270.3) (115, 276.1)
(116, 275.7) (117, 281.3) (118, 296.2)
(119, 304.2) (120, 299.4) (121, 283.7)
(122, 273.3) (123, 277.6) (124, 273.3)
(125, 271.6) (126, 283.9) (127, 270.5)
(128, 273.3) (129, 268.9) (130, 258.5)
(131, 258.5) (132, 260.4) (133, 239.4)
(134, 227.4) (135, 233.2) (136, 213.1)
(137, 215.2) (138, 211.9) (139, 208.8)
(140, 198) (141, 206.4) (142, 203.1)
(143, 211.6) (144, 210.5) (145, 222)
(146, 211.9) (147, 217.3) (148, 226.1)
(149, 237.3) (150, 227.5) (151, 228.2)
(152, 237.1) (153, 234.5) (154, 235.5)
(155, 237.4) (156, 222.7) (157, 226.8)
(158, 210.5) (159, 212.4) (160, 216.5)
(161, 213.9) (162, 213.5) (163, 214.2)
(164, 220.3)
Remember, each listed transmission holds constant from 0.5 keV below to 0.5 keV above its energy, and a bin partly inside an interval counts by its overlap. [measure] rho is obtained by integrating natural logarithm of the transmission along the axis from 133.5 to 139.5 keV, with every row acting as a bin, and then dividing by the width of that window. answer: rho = 5.38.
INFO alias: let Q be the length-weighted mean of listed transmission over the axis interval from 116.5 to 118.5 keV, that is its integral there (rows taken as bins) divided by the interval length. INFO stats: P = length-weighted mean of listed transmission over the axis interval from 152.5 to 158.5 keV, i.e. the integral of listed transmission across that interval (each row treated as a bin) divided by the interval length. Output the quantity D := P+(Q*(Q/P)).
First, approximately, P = 228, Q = 289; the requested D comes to 594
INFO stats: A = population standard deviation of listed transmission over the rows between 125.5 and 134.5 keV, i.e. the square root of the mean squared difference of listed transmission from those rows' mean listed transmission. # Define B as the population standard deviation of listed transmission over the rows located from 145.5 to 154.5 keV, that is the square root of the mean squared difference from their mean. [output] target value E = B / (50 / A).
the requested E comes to 2.8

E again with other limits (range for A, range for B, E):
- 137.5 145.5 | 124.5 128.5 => 0.7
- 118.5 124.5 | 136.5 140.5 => 1.6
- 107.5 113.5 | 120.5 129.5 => 0.6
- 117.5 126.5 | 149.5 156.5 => 1.2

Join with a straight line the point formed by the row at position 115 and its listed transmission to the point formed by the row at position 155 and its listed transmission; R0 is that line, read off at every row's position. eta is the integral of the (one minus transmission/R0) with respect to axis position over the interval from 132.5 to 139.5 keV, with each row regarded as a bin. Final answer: 0.9 keV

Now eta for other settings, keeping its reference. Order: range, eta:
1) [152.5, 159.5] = 0.3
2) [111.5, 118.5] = -0.1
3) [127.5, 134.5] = 0.1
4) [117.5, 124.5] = -0.4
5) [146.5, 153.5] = 0.4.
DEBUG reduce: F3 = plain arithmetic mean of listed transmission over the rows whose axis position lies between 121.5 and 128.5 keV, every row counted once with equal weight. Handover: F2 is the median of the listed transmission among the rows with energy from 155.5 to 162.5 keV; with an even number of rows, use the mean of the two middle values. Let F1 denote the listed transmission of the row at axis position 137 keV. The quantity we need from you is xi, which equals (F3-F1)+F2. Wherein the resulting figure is 273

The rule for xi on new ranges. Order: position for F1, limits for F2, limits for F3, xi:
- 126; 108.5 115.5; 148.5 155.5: 229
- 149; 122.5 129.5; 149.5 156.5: 268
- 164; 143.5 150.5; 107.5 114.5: 280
